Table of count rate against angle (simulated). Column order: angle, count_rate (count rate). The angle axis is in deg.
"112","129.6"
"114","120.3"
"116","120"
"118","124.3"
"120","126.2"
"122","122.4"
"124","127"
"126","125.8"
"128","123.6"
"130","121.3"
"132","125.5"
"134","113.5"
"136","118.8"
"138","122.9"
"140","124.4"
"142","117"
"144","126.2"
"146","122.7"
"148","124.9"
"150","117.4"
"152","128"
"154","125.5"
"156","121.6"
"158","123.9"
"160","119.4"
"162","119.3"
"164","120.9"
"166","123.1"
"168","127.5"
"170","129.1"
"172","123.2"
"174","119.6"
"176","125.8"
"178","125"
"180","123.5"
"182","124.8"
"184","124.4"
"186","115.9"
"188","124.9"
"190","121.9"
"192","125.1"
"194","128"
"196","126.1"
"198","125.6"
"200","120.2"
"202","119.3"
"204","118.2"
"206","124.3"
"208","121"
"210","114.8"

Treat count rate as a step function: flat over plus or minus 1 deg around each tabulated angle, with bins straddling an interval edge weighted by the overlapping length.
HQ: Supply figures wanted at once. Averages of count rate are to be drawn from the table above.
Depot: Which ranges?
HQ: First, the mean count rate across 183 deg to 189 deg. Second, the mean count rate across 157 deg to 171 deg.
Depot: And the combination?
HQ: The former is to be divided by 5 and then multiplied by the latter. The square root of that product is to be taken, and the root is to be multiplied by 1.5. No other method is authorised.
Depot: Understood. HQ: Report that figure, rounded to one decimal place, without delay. 82.2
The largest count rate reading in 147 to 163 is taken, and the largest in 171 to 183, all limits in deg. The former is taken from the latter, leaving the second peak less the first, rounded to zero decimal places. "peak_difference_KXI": -2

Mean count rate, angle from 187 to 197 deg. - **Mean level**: 125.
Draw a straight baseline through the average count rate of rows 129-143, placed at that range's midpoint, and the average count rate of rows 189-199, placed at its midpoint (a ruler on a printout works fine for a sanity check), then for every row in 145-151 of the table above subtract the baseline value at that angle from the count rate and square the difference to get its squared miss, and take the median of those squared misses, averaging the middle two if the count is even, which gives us 11.6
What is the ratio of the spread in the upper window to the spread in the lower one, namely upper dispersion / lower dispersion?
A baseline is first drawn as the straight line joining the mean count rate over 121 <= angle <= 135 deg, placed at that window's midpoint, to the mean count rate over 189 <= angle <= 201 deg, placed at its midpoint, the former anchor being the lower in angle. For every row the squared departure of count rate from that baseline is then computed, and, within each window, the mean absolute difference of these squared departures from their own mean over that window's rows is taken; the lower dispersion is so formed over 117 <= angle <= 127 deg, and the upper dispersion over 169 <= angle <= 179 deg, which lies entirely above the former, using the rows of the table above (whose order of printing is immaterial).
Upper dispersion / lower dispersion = 1.7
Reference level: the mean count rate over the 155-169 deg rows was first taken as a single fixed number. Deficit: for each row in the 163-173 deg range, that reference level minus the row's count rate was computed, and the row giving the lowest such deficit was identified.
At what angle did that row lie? 170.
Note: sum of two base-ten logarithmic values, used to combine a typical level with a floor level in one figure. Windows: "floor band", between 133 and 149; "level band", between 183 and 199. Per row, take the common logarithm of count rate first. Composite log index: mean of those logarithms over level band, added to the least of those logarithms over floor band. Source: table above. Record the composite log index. 4.15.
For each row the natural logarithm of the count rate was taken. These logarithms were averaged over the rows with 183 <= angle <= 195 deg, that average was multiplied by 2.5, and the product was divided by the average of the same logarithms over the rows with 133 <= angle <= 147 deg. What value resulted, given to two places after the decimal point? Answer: 2.51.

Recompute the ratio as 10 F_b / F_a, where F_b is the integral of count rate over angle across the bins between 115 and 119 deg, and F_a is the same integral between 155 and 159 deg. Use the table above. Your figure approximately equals 10.0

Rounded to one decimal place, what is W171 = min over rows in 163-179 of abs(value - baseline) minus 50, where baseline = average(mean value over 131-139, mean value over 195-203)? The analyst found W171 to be -49.4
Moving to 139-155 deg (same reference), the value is -48.8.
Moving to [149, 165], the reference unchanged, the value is -49.9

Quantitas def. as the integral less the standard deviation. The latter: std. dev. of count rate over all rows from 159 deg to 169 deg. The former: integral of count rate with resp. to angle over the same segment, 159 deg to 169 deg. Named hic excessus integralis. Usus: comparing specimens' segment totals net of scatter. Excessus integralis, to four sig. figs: 1217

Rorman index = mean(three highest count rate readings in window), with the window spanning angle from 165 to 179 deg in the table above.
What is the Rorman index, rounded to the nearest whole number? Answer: 127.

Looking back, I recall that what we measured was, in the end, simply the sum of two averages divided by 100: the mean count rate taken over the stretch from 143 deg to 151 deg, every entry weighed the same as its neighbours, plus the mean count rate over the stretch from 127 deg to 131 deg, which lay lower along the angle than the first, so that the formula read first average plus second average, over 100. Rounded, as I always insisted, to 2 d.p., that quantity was 2.45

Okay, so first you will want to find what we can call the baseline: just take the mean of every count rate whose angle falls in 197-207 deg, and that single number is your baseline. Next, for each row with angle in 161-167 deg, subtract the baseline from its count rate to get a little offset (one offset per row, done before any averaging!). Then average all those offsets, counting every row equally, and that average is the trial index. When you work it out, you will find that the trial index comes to 0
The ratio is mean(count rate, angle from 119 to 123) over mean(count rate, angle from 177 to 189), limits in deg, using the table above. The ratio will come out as 1.010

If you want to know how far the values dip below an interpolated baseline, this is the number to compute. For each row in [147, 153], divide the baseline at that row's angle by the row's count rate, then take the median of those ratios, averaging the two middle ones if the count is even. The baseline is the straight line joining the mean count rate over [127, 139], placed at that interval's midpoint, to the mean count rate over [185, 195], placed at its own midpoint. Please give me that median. 0.973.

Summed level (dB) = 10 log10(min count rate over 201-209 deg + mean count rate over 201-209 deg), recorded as 23.8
